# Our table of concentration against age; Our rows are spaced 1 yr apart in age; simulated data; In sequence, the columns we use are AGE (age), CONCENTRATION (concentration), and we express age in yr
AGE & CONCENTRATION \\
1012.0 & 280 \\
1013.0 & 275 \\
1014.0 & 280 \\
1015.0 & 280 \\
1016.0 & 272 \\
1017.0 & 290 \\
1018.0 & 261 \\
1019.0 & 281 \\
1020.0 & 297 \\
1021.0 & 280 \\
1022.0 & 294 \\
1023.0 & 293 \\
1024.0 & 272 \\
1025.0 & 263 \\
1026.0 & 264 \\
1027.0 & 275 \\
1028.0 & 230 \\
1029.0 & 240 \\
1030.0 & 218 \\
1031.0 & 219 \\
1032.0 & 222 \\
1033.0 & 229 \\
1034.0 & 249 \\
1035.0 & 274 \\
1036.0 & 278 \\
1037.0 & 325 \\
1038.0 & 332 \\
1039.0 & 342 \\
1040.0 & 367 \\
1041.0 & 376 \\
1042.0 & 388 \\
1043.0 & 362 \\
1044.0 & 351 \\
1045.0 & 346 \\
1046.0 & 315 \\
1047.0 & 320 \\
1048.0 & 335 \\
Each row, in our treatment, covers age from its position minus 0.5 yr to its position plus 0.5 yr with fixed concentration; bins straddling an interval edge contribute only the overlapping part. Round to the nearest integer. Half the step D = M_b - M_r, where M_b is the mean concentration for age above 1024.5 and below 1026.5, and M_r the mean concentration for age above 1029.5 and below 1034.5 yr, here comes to 18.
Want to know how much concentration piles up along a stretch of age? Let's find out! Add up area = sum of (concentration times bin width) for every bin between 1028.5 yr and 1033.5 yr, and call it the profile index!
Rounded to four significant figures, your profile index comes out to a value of 1128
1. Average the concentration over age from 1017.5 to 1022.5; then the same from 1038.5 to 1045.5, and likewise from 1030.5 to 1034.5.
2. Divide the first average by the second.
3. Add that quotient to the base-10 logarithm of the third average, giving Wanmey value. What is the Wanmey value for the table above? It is 3.14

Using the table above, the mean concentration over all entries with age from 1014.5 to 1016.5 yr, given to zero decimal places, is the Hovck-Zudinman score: 276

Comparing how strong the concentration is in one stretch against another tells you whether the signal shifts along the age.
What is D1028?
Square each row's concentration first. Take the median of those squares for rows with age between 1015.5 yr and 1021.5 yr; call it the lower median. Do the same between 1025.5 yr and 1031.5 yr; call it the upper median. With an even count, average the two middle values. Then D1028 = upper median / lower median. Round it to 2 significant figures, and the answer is 0.70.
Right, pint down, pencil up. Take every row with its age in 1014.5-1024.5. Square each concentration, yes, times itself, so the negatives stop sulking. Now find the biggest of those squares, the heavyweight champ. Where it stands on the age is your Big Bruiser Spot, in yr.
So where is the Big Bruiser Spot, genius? 1020.0 yr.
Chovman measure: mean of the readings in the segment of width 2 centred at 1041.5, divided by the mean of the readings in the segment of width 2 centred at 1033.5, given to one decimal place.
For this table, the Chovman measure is 1.6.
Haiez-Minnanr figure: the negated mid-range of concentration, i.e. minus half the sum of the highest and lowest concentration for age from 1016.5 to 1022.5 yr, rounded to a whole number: -279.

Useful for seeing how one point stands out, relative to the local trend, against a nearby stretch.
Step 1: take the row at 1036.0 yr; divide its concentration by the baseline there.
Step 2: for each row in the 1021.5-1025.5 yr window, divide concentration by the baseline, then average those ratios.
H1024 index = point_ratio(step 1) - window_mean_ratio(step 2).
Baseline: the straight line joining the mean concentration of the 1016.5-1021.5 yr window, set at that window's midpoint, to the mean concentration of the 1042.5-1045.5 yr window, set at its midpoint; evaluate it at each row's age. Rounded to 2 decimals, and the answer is -0.11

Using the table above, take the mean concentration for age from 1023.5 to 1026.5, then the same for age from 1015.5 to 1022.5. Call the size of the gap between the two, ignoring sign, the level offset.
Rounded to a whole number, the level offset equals 16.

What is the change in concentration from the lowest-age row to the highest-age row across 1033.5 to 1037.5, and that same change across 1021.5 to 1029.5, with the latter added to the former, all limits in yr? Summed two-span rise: 22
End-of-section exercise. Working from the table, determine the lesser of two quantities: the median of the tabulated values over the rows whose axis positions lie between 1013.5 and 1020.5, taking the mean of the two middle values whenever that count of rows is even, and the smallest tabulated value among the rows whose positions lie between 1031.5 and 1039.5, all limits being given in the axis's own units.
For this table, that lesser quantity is 222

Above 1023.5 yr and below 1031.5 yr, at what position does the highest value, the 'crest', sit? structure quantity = 1027.0 yr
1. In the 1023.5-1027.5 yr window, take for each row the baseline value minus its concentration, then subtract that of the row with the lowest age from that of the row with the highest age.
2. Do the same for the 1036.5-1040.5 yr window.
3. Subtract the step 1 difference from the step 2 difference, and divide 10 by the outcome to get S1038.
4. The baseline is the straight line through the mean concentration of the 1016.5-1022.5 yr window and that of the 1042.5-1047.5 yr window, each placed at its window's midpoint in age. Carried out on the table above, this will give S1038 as -0.26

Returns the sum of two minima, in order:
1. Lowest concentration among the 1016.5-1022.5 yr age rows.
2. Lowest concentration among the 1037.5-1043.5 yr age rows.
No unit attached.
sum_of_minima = 593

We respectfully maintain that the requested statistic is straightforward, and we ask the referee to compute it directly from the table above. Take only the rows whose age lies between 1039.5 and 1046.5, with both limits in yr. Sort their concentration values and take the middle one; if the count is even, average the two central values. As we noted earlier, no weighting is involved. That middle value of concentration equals 362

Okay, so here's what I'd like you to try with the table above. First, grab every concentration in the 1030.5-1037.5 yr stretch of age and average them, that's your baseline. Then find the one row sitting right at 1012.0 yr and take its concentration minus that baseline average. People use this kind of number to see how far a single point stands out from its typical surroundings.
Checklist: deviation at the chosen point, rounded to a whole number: 23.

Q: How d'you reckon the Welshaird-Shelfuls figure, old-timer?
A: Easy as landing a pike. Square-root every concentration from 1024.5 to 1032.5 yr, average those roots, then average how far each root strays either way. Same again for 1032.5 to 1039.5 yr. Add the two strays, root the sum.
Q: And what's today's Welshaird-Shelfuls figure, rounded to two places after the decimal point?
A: 1.31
